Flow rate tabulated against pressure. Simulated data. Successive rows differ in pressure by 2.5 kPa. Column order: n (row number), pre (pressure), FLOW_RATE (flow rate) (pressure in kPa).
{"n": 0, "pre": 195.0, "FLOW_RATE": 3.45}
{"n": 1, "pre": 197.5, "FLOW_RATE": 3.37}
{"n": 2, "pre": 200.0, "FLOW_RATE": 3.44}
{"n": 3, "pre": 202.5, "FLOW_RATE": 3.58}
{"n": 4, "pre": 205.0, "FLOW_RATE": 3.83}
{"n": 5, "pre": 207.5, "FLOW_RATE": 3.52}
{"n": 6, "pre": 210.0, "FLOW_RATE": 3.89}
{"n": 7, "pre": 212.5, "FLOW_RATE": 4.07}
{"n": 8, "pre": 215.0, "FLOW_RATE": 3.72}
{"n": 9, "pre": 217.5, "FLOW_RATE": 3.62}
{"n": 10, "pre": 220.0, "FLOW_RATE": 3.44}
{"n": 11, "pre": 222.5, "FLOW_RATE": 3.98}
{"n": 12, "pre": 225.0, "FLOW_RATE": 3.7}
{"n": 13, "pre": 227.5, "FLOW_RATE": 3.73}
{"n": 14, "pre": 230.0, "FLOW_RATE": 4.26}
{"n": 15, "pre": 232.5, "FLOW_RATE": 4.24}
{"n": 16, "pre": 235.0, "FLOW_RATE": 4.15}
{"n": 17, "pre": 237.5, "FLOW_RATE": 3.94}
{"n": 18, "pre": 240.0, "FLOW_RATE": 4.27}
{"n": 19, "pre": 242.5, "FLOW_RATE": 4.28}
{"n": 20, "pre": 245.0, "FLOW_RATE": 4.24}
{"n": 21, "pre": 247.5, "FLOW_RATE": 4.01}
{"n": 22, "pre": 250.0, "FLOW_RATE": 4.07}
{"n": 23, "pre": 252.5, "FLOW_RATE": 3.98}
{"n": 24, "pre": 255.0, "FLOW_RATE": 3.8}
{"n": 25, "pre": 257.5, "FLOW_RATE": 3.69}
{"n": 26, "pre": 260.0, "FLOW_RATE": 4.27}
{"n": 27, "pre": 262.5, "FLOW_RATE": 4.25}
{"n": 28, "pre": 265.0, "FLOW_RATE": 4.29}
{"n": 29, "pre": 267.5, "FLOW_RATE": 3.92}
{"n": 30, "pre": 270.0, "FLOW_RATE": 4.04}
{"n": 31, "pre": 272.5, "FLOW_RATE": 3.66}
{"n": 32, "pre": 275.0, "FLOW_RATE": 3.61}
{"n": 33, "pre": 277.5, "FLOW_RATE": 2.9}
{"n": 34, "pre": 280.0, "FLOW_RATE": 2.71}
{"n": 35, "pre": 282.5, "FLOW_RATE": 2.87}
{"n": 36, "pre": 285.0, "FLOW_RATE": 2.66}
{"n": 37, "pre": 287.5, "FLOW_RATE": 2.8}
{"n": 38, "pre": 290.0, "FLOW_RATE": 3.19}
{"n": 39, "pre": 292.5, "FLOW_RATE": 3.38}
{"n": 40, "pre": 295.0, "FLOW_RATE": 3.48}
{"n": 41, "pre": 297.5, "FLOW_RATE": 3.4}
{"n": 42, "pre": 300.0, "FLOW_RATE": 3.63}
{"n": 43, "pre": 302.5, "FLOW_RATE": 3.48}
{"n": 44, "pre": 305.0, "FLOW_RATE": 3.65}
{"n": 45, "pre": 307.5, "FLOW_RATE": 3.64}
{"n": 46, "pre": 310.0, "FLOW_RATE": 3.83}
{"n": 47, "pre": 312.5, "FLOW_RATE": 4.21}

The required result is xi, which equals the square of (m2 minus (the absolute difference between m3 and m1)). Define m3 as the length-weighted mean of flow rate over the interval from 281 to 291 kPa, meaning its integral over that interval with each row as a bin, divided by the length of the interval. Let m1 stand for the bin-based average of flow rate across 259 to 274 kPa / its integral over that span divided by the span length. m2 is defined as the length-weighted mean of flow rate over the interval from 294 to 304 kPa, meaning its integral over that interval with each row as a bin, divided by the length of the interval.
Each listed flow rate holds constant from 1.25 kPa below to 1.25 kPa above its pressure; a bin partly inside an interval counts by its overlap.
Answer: 5.3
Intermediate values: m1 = 4.06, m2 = 3.5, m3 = 2.87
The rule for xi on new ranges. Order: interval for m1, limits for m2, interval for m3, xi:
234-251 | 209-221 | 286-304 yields 8.7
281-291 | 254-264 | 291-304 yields 11.6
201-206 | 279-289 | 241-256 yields 5.7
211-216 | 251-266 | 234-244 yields 14.3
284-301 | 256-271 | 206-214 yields 12.1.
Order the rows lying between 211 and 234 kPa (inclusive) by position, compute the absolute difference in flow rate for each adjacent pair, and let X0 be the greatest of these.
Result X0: 0.54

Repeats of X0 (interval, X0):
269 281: 0.71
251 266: 0.58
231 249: 0.33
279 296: 0.39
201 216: 0.37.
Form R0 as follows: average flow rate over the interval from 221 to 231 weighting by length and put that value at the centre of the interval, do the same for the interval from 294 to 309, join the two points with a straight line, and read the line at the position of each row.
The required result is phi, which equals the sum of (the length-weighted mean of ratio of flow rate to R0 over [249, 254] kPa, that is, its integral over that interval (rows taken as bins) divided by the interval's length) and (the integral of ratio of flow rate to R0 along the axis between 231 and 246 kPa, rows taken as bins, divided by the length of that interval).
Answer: 2.15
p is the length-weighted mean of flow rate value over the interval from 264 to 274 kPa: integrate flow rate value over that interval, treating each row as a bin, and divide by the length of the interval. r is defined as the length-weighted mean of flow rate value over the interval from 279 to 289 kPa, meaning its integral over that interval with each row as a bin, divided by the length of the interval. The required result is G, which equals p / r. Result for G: 1.43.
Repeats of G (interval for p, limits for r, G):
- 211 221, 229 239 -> 0.90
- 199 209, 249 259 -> 0.93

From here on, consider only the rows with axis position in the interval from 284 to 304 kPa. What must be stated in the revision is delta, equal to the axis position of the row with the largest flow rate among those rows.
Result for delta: 300.0 kPa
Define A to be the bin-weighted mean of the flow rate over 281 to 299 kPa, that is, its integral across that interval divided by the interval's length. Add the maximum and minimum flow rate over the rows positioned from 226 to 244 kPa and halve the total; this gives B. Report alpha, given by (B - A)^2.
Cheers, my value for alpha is 0.8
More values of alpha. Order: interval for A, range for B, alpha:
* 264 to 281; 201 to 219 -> 0.0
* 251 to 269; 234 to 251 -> 0.0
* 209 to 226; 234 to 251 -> 0.1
